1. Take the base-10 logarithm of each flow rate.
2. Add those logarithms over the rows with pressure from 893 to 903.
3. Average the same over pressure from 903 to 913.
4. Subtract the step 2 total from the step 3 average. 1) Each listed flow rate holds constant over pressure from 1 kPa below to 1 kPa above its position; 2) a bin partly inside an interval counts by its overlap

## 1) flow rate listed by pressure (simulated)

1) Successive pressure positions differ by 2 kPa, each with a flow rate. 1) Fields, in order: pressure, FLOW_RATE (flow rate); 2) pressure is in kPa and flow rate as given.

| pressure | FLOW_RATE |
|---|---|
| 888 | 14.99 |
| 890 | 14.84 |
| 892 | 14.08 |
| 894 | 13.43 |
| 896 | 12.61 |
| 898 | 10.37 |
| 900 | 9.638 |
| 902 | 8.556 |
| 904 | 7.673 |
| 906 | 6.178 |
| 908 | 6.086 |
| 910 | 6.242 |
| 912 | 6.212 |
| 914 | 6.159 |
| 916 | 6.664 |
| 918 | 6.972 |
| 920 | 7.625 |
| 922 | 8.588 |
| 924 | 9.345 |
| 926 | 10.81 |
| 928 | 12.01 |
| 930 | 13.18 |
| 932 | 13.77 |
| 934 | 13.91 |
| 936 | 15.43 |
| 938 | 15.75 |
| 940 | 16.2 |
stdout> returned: -4.4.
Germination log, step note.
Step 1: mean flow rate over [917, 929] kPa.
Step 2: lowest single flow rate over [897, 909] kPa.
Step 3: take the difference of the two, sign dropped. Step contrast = 3.1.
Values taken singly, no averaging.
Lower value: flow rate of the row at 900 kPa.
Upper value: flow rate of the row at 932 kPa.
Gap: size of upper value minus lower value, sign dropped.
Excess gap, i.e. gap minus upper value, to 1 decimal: -9.6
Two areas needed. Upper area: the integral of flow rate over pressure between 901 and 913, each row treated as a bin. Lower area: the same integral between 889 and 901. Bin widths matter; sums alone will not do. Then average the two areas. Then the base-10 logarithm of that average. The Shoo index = 2.064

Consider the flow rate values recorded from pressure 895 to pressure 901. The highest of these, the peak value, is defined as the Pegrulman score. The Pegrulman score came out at 12.61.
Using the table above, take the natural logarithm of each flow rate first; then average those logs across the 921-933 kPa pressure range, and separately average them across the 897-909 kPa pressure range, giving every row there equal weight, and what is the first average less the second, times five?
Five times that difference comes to 1.7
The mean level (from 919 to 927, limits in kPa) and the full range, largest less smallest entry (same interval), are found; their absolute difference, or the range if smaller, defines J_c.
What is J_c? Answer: 3.2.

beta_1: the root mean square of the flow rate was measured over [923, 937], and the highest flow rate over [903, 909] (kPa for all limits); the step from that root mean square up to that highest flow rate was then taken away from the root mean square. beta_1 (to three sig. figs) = 17.9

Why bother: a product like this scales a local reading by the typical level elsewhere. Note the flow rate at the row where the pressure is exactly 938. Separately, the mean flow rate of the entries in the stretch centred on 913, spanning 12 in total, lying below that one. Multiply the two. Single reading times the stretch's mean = 101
